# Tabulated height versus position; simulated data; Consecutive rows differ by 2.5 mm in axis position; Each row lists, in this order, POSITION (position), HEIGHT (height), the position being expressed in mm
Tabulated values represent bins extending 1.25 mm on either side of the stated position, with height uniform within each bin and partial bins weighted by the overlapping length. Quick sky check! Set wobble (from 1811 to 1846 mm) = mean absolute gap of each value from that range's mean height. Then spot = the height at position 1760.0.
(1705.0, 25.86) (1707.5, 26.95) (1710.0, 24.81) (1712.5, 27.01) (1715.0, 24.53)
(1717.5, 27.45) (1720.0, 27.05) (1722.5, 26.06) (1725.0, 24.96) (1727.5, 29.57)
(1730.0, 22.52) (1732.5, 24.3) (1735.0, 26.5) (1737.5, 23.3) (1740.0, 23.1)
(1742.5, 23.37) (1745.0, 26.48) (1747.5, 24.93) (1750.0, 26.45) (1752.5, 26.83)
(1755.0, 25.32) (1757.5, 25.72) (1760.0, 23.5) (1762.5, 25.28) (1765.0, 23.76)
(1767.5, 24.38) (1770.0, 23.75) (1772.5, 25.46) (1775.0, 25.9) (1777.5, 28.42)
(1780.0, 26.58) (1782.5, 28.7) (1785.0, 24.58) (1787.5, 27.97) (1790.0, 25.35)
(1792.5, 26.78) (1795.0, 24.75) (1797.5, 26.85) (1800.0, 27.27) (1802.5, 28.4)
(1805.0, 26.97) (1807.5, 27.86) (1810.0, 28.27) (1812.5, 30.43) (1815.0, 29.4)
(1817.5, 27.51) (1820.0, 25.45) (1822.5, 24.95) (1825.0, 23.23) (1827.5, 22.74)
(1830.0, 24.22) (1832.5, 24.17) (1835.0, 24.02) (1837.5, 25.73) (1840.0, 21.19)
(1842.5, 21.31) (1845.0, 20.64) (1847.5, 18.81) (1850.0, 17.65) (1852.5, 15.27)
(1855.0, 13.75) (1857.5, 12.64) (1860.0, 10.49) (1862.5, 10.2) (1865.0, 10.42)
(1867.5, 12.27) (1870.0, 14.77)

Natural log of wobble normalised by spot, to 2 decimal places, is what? -2.35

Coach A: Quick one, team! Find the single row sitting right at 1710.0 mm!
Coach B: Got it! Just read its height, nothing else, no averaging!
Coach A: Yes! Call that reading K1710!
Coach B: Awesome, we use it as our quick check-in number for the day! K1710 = 24.81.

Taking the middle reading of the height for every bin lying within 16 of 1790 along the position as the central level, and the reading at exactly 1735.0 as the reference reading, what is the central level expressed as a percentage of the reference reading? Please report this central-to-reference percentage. 101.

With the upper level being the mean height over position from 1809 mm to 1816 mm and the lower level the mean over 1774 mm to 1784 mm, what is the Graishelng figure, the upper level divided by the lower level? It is 1.07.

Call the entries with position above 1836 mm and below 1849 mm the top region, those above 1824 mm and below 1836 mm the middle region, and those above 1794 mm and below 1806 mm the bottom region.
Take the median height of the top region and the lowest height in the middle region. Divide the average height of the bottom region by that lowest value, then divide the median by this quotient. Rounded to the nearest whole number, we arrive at 18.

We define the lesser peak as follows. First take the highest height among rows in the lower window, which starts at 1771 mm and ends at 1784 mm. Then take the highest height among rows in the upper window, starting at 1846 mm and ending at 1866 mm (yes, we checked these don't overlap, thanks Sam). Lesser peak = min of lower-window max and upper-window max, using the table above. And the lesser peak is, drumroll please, 18.8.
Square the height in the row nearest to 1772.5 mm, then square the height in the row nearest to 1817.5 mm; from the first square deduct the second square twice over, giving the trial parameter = -865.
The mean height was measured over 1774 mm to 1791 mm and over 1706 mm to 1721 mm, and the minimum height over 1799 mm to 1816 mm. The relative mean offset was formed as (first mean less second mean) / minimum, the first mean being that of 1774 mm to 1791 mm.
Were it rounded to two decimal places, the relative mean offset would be 0.02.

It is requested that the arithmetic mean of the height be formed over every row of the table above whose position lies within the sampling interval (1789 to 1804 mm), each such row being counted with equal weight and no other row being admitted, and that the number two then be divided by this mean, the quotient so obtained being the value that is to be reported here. 0.075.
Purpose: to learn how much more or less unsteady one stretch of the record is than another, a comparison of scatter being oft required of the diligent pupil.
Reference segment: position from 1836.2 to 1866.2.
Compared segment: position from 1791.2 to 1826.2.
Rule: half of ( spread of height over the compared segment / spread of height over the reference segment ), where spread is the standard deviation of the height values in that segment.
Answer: 0.19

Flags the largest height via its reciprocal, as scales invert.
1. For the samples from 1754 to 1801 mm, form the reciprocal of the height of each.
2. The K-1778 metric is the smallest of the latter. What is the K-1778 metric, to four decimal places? 0.0348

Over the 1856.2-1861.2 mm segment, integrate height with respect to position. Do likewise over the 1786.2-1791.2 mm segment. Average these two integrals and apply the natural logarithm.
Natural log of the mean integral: 4.56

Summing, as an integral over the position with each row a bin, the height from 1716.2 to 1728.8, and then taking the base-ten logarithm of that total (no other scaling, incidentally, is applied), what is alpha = 2.53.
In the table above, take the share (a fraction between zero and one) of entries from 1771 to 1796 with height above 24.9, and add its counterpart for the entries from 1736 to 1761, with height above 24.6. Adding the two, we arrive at 1.40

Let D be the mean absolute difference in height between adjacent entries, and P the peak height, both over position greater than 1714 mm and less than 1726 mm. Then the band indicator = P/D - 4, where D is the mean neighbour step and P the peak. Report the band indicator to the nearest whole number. 16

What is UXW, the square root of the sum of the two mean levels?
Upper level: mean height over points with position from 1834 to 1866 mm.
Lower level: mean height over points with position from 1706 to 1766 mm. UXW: 6.52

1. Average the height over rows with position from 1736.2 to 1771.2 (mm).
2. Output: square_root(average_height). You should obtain 4.97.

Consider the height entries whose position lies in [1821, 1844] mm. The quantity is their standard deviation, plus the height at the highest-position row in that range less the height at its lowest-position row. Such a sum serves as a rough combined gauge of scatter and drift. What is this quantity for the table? -2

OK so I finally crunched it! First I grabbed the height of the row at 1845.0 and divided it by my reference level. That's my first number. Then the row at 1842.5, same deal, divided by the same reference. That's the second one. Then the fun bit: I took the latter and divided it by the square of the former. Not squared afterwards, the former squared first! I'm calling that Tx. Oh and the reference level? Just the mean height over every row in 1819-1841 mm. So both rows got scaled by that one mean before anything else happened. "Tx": 1.20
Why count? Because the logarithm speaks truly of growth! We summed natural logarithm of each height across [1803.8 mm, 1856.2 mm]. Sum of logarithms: 66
